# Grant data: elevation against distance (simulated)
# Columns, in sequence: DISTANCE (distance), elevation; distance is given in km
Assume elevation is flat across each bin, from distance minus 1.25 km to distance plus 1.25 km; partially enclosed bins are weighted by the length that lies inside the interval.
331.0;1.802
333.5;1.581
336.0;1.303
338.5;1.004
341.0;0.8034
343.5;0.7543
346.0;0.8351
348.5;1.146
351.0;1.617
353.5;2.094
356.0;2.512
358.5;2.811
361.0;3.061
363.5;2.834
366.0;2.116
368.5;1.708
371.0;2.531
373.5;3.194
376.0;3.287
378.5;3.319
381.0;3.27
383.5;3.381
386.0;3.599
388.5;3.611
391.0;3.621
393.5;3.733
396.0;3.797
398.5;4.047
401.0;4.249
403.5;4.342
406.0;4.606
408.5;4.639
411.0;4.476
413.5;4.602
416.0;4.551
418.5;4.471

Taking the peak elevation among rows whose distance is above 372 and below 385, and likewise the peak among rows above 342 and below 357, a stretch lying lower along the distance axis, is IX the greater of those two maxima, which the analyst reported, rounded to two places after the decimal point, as 3.38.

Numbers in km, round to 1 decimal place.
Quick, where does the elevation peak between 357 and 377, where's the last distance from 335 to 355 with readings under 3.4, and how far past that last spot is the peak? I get 22.5 km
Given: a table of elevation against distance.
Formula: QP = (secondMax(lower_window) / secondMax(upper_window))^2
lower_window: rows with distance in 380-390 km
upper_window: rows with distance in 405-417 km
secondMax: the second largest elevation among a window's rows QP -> 0.6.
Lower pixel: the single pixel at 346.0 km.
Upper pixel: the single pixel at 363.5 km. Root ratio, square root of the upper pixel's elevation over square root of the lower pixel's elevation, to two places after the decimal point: 1.84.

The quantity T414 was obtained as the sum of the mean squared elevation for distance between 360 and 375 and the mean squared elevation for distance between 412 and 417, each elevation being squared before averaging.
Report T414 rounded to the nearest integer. 28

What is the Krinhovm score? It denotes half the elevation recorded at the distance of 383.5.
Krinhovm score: 1.69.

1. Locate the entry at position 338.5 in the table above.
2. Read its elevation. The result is 1.004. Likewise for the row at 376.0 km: 3.287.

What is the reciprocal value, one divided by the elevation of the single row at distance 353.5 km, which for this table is 0.48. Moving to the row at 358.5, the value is 0.36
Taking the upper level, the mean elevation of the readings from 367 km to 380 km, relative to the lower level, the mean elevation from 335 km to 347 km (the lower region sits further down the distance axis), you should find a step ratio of 3.0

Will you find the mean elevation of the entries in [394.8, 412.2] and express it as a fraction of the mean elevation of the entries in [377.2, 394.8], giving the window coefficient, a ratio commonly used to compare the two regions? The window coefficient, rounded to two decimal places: 1.23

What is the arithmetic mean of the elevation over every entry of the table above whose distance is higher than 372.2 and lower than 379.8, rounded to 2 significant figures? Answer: 3.3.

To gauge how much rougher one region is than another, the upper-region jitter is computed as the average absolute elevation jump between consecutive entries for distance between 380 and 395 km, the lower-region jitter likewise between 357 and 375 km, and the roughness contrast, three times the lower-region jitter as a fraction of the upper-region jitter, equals 17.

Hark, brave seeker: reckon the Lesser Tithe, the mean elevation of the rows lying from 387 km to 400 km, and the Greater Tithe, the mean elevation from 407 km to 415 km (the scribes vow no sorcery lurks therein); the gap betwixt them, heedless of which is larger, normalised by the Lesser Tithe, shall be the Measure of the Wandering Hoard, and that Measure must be 0.2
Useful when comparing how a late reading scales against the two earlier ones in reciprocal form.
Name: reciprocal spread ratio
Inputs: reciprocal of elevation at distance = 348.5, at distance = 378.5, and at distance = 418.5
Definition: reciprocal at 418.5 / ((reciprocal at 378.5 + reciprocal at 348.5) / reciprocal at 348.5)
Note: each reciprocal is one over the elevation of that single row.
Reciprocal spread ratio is 0.166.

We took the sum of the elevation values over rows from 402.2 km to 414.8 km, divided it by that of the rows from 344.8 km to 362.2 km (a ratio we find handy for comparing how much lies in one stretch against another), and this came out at 1.6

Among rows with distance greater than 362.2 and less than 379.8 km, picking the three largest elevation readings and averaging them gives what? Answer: 3.3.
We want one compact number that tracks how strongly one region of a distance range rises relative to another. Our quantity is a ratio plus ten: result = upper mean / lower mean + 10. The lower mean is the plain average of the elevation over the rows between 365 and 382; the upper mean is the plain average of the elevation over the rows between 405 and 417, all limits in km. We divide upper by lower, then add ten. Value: 11.6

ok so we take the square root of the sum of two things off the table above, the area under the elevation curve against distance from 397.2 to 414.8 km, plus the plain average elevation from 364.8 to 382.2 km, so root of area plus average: 9.0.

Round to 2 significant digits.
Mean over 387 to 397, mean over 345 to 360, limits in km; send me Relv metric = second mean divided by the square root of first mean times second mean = 0.71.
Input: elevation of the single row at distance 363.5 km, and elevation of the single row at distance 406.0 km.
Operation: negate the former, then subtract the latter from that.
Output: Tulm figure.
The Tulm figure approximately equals -7.4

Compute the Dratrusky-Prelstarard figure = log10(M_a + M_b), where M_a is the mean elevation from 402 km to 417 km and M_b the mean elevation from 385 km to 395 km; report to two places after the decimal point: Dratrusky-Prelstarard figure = 0.91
